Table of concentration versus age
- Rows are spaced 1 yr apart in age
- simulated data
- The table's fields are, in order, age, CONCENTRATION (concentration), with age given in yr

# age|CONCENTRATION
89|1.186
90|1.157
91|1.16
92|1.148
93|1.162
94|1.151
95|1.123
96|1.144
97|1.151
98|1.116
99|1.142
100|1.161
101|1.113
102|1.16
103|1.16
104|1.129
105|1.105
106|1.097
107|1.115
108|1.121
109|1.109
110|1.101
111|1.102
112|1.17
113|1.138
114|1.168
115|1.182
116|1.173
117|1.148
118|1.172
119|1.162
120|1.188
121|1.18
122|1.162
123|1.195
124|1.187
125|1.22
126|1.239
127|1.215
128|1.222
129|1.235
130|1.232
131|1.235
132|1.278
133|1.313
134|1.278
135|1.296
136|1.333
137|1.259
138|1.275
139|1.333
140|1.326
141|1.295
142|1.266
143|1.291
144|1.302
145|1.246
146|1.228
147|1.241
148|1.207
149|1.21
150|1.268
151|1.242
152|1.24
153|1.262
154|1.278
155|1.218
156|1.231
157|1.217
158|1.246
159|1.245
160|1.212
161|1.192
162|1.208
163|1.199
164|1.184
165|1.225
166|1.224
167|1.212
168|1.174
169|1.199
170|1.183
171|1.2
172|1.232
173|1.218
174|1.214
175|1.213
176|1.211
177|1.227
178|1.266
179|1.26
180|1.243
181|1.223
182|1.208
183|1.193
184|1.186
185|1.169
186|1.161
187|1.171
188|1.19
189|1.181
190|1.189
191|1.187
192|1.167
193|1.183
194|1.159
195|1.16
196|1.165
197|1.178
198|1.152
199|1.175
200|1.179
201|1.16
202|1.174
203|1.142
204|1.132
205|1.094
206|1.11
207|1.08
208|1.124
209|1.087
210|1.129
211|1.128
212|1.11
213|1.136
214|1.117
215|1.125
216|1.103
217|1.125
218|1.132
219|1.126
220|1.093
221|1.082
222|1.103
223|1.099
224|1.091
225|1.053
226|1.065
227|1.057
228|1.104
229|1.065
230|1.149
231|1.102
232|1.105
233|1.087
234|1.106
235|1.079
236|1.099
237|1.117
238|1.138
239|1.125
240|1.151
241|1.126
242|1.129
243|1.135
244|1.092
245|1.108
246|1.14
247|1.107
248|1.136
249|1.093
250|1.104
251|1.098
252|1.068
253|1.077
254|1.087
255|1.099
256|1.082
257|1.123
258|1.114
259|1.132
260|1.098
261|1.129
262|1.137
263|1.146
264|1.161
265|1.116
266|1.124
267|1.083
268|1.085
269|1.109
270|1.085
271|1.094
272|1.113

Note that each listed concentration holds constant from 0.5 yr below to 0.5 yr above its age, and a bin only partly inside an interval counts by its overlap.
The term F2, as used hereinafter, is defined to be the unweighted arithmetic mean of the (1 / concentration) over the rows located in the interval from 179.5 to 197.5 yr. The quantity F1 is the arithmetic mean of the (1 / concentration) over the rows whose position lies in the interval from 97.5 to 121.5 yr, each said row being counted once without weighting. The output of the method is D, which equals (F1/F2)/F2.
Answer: 1.23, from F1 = 0.876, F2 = 0.845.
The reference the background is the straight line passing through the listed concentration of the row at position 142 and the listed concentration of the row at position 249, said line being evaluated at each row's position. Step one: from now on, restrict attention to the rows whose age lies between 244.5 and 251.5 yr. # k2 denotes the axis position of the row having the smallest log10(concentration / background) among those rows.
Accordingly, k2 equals 249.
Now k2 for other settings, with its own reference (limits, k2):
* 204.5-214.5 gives 207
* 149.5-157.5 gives 155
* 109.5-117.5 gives 110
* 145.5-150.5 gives 148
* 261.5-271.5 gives 267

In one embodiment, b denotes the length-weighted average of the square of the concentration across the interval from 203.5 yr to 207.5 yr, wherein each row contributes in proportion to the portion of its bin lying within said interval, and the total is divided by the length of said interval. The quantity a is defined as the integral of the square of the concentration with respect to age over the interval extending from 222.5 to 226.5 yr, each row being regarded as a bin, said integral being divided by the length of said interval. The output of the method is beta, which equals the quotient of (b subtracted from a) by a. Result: -0.05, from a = 1.16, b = 1.22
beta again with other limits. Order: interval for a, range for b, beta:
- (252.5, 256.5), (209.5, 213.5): -0.07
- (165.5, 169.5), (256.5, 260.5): 0.14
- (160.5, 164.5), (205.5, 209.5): 0.15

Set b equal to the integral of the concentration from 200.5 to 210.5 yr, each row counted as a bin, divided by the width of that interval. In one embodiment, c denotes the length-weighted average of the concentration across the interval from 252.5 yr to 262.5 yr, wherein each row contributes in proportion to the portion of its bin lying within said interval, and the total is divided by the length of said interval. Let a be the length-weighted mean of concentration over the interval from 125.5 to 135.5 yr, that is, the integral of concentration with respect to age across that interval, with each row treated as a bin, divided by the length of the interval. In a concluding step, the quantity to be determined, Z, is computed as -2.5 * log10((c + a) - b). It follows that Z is -0.23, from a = 1.25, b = 1.12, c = 1.11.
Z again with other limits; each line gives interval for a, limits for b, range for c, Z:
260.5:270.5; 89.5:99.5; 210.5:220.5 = -0.10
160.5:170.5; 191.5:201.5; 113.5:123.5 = -0.20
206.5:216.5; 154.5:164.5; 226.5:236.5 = 0.01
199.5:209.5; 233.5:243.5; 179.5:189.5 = -0.20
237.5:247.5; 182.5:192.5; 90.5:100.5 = -0.10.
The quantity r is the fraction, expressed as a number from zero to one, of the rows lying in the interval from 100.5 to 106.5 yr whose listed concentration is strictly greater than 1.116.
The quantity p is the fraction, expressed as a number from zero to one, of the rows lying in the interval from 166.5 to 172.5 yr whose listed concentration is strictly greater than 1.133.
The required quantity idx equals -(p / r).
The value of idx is -2.0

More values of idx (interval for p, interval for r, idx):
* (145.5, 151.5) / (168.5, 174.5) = -1.0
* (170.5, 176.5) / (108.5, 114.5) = -2.0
